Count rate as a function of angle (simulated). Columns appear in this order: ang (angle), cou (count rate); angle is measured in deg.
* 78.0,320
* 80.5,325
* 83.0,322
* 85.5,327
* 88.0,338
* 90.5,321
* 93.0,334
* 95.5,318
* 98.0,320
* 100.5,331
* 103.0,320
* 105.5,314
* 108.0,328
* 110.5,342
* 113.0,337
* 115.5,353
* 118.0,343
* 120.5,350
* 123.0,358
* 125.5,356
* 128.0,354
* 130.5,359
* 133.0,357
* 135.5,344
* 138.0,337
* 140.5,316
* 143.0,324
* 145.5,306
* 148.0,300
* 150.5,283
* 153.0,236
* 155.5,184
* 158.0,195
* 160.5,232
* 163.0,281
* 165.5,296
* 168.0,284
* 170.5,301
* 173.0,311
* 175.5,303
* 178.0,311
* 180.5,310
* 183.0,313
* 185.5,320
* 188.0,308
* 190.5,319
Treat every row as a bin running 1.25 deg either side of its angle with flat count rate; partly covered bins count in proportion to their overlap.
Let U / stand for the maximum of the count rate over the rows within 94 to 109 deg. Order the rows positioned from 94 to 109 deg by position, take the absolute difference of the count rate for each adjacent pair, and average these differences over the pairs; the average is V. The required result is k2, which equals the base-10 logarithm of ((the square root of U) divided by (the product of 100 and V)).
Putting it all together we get -1.68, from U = 331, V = 9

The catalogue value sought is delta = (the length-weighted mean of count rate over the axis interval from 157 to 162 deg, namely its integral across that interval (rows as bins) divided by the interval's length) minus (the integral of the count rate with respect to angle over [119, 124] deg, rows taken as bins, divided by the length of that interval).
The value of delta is -135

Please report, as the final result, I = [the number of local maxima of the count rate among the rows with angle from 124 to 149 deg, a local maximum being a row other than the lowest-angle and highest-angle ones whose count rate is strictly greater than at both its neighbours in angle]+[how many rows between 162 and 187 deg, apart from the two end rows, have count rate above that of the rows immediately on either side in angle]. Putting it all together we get 5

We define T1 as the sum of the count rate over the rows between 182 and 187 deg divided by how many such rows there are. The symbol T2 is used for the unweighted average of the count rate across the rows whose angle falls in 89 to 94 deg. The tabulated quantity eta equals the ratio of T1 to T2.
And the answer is 0.97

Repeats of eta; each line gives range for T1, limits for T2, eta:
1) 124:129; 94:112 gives 1.09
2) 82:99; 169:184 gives 1.06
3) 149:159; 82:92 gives 0.69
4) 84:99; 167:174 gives 1.09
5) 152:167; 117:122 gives 0.68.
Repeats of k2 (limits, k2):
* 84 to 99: -1.81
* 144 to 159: -2.18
